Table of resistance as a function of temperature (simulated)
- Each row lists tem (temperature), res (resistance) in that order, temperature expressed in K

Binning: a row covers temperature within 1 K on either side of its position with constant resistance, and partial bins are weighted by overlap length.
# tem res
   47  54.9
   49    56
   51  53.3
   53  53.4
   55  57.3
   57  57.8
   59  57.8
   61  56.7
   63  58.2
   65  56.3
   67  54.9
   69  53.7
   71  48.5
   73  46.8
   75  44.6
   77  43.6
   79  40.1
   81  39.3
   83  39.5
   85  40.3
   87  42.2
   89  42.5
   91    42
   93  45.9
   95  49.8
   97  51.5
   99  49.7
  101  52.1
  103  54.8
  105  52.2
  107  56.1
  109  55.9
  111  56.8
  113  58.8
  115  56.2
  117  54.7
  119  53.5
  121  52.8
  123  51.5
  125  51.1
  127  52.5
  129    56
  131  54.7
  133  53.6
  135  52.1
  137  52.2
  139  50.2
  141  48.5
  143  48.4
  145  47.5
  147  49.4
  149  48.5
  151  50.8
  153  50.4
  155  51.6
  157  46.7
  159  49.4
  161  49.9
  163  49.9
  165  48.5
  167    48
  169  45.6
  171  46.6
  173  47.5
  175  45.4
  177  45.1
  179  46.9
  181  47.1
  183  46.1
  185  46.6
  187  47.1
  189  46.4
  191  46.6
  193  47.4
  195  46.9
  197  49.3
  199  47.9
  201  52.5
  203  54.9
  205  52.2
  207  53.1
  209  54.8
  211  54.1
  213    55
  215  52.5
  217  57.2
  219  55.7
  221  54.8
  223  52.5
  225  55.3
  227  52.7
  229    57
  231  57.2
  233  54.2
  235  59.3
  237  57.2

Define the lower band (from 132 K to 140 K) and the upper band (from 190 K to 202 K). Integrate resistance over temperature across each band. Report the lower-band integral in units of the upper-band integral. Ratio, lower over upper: 0.72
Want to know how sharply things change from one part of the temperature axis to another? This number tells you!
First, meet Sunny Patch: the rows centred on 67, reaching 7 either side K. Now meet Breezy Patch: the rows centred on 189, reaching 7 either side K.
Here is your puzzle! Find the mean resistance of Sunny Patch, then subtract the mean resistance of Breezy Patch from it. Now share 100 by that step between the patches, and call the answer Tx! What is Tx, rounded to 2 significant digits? 15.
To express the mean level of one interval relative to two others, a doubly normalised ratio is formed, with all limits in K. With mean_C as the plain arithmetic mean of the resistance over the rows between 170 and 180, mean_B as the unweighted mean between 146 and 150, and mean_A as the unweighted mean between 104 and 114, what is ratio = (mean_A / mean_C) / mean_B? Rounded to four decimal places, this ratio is 0.0247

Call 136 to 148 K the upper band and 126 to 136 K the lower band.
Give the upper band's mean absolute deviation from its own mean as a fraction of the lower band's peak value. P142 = 0.022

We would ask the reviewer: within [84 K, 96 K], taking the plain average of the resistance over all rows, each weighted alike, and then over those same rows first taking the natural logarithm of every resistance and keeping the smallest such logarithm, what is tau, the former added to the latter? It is 47.5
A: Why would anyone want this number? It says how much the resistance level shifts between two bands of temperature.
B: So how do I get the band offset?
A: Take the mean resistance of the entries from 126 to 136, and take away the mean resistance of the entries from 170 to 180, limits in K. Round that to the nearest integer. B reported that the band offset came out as 7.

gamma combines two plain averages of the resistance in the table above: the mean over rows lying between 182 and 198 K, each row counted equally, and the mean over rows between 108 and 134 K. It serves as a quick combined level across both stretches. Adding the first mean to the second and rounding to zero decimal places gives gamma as 102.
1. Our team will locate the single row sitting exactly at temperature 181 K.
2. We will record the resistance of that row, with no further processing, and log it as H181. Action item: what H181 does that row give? 47.1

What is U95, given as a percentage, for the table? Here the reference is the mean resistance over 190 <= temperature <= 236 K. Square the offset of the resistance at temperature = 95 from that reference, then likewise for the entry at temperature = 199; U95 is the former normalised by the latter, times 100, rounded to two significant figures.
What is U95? 41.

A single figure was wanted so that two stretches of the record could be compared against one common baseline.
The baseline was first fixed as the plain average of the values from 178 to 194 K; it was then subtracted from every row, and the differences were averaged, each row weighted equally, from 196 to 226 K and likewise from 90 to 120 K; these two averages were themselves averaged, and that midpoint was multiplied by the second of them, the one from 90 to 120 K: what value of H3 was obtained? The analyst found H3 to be 37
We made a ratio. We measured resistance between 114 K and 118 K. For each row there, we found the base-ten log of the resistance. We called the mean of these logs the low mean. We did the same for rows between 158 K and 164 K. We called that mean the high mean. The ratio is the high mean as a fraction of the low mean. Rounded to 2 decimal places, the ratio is 0.97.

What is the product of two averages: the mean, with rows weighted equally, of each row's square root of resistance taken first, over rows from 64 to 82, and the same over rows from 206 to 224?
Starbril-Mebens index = 50.8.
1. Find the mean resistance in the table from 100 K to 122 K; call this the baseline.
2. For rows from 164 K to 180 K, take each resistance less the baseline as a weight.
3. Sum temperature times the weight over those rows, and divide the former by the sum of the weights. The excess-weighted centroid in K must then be 172.4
